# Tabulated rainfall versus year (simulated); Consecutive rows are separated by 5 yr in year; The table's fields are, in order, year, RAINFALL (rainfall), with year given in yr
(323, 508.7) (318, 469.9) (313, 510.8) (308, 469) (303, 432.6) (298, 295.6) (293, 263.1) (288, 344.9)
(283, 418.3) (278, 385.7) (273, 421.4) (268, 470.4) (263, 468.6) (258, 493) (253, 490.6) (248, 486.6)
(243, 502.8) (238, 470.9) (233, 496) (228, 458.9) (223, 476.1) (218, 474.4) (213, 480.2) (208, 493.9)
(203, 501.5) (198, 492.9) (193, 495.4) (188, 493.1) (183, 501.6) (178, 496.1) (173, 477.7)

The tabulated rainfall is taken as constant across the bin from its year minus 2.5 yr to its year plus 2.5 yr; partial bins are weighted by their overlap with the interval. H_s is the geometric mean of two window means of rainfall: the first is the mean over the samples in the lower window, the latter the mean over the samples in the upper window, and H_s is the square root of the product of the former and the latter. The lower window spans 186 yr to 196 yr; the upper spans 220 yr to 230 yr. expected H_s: 481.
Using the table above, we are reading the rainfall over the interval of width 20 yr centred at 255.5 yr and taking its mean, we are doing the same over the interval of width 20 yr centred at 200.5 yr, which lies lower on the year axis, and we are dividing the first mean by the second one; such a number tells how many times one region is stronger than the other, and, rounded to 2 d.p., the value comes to 0.98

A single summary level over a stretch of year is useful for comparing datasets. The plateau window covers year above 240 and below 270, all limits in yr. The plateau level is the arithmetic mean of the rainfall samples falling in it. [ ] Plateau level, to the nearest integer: 485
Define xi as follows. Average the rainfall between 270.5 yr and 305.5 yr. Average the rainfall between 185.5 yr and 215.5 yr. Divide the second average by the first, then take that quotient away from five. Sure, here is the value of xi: 3.65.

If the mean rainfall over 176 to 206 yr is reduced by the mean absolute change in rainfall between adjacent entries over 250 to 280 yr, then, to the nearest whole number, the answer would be 474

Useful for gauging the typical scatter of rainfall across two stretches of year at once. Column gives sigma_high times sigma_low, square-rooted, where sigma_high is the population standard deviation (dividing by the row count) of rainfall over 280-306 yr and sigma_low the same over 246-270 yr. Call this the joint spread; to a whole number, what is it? 26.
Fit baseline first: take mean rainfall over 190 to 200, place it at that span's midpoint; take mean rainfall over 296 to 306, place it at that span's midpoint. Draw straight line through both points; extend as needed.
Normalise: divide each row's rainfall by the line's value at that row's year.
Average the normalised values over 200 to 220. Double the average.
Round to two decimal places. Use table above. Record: 2.05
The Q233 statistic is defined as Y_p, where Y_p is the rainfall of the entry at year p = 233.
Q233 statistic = 496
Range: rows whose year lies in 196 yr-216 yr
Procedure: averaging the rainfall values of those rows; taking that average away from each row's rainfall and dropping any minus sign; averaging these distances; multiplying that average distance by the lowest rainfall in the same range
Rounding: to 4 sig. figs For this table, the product 2863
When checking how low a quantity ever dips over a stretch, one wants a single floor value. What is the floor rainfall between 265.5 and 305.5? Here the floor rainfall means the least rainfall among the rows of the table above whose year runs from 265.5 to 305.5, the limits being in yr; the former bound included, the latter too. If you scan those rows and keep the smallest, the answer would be 263.1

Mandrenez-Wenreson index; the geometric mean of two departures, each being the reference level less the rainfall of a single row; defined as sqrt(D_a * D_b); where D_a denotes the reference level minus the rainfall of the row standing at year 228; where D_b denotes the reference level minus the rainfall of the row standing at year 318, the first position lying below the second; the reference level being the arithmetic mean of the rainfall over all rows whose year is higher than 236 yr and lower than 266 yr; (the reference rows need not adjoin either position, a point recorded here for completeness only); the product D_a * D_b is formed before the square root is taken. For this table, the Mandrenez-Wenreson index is 20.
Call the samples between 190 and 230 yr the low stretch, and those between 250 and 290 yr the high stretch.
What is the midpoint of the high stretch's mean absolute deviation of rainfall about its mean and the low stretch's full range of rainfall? 43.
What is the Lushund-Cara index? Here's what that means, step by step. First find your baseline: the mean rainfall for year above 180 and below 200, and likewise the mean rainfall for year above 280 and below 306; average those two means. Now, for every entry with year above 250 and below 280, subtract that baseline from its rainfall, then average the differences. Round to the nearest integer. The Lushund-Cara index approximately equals 32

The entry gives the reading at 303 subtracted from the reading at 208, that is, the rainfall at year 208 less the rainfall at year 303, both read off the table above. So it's 61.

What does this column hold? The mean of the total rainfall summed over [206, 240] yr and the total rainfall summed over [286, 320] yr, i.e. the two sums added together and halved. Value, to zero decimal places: 3068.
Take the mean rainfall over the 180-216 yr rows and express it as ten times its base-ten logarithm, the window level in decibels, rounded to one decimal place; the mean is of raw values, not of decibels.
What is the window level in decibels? 26.9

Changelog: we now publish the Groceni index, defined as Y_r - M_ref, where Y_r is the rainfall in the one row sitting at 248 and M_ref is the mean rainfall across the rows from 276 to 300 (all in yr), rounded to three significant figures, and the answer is 145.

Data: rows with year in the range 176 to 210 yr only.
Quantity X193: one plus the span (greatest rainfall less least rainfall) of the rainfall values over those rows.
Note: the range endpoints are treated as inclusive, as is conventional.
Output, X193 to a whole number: 10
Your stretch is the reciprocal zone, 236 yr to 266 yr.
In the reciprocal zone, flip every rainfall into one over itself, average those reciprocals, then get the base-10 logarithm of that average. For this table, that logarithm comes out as -2.69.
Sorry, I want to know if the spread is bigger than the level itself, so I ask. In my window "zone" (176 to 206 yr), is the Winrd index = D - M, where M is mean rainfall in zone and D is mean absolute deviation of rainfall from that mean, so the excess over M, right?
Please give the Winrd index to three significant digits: -494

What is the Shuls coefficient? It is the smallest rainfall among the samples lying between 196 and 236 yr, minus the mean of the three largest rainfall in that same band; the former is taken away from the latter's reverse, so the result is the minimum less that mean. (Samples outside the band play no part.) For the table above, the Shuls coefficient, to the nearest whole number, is -38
